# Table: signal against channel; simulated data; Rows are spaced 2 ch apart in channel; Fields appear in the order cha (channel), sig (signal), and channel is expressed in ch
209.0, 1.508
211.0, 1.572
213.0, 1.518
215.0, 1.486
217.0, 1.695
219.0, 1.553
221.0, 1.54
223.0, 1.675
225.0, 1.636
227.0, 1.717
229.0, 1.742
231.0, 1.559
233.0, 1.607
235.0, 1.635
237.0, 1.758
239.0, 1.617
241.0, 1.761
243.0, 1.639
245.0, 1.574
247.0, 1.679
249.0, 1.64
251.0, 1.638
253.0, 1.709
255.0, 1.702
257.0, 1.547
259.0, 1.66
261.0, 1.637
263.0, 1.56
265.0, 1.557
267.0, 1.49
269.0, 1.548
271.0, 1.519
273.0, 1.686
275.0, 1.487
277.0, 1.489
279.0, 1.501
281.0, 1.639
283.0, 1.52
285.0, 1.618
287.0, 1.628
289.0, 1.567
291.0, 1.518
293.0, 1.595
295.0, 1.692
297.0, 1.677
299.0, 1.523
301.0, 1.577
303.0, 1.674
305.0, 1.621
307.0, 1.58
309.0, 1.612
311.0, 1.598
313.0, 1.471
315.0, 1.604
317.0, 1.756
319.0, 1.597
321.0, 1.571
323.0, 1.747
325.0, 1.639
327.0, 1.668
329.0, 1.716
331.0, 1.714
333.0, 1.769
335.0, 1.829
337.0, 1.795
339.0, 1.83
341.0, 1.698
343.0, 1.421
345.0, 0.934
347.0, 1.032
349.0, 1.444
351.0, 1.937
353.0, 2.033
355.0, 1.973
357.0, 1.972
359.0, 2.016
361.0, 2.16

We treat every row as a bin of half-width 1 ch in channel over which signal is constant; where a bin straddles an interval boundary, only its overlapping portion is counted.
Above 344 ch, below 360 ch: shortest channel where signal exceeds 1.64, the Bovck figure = 351.0 ch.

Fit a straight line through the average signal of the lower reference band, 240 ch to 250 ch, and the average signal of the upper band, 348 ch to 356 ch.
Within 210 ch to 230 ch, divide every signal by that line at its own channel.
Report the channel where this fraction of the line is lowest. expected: 215.0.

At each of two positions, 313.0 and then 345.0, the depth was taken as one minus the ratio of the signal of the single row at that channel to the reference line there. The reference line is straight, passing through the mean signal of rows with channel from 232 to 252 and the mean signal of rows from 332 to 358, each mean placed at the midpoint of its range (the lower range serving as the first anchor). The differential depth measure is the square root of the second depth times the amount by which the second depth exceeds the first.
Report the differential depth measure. 0.38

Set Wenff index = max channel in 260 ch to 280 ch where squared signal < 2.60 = 279.0 ch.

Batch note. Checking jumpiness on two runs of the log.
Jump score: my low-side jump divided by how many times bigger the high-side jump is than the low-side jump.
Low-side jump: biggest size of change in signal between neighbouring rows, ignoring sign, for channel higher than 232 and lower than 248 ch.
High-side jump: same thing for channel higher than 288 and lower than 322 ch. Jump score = 0.13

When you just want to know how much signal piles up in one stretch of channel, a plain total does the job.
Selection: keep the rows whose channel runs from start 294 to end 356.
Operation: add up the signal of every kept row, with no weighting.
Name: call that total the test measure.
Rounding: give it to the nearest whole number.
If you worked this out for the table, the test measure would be 51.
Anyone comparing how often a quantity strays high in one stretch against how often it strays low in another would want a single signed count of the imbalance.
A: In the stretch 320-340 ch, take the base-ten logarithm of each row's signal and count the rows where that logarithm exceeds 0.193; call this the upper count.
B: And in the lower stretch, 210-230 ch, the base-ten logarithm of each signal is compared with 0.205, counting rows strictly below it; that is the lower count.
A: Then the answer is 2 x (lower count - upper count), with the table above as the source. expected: -10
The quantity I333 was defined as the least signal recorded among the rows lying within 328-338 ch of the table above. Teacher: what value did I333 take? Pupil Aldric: 1.714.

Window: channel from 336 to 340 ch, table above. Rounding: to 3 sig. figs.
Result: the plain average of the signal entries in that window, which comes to 1.81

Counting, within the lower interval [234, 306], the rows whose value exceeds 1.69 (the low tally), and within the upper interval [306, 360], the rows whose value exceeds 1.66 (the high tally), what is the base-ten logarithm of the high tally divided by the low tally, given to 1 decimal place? 0.5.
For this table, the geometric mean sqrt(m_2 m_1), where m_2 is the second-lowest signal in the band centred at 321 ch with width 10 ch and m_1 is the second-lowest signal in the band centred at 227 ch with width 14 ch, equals 1.58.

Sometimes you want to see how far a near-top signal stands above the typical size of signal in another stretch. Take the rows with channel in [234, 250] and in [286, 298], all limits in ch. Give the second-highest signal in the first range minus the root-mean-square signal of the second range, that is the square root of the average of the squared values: 0.14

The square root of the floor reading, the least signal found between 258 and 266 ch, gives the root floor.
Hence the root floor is 1.25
